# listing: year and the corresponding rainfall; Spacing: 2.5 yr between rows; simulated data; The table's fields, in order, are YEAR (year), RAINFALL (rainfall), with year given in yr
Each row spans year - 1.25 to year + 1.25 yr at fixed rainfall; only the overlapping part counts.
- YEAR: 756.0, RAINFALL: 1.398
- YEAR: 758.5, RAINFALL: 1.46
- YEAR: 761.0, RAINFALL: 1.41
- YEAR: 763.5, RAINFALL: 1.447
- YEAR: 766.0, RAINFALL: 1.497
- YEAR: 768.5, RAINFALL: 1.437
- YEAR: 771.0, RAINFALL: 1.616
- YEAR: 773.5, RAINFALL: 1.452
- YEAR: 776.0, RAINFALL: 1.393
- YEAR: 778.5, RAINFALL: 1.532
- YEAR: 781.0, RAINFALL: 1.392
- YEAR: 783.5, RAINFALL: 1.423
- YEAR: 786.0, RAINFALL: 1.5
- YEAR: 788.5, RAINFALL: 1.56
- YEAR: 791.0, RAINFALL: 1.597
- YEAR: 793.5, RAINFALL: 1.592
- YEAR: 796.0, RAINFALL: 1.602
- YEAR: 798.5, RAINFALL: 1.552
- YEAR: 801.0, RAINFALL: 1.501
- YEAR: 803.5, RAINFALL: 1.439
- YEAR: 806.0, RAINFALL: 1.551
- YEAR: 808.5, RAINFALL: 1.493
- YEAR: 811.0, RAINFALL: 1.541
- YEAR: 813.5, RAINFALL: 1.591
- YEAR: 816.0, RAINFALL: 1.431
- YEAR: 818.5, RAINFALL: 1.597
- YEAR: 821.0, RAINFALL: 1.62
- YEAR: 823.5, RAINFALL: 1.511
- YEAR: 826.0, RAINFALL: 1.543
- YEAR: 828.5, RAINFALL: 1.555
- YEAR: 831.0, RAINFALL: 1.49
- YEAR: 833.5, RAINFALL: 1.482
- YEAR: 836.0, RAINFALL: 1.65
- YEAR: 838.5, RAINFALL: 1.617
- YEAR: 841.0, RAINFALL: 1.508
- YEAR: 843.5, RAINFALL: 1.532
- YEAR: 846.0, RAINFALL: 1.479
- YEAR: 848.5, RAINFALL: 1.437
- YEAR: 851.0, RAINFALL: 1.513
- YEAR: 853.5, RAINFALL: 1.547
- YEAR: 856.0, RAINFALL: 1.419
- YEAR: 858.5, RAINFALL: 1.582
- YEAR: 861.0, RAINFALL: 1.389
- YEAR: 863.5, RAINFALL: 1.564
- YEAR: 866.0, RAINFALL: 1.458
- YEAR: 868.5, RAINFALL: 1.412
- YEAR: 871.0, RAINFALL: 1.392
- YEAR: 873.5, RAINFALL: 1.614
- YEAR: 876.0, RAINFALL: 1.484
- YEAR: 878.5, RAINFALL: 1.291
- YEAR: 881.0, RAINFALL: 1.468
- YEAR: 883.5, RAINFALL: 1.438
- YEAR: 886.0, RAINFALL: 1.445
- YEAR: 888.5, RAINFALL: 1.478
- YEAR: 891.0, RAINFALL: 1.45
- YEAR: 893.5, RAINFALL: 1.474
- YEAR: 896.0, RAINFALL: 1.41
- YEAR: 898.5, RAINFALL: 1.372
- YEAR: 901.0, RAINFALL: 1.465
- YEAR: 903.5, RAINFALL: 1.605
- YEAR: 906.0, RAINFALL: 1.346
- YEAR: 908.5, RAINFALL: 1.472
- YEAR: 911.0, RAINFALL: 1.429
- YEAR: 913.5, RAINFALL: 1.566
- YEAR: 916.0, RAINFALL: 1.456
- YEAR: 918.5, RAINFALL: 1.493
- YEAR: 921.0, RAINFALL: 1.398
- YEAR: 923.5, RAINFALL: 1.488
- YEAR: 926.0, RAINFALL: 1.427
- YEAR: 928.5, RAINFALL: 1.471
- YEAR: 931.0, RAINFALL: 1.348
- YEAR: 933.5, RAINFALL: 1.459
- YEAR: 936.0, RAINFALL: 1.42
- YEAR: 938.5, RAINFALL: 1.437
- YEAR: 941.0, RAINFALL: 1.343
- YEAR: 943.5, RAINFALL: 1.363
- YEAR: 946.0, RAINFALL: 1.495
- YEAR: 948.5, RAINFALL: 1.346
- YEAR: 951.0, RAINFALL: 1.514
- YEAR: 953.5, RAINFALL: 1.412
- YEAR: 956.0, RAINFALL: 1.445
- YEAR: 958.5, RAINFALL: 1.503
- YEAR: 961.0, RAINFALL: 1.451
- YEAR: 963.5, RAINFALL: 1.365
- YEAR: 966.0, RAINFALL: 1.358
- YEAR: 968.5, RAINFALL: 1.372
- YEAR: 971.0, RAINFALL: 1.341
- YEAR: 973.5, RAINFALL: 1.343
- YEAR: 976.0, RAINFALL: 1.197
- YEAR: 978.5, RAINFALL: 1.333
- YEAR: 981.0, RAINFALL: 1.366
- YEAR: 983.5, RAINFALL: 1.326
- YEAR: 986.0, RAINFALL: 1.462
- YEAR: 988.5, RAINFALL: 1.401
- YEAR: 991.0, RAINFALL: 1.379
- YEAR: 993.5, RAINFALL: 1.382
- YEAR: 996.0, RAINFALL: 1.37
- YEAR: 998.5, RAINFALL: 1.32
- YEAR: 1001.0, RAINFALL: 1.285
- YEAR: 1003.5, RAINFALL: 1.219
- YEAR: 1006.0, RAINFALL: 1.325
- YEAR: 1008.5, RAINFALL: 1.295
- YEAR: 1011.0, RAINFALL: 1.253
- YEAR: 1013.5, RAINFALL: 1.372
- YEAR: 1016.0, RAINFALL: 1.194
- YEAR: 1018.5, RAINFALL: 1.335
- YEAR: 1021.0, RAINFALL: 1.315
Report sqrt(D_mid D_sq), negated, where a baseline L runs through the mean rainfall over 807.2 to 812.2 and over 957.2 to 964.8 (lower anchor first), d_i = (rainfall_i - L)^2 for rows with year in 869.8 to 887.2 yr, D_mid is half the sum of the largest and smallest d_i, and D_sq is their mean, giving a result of -0.0130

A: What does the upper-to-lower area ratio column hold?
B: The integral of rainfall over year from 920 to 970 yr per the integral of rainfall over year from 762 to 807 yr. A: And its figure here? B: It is 1.0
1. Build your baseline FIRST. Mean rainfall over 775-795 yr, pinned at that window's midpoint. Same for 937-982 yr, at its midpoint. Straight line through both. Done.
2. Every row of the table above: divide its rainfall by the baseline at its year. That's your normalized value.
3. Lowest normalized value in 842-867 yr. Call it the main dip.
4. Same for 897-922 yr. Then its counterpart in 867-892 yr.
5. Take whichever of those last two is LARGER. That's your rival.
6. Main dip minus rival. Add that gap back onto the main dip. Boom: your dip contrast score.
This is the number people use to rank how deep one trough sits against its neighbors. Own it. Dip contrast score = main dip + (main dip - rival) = 0.97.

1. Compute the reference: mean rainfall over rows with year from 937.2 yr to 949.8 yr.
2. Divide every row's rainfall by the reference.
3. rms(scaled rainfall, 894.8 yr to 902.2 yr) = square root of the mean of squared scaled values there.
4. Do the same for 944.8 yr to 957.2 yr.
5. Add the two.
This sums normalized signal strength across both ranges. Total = 2.05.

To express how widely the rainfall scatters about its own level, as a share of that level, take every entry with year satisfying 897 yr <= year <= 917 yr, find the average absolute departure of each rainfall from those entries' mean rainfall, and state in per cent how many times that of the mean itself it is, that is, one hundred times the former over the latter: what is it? 4.31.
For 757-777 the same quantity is 3.16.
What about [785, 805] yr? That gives 3.06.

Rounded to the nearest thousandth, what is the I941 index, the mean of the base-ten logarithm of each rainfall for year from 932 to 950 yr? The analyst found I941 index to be 0.149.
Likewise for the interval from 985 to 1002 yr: 0.137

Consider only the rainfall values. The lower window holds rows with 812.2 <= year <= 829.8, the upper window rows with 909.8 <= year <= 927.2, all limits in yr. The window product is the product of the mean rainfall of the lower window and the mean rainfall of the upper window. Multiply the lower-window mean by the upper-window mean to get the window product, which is 2.27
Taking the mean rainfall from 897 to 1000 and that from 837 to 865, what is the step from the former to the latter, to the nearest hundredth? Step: 0.10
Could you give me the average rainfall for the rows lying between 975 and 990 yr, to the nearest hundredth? 1.35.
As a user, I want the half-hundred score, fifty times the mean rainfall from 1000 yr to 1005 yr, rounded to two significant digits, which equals 63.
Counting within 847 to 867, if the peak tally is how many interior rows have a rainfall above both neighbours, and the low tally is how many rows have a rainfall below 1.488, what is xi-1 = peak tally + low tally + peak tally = 10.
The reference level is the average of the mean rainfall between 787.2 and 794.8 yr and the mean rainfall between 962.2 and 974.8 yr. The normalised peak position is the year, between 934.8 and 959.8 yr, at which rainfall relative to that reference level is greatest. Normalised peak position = 951.0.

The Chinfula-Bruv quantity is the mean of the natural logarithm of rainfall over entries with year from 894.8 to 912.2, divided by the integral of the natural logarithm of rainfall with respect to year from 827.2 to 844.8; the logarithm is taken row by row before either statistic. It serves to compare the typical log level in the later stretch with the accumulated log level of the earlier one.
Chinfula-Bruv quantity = 0.048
